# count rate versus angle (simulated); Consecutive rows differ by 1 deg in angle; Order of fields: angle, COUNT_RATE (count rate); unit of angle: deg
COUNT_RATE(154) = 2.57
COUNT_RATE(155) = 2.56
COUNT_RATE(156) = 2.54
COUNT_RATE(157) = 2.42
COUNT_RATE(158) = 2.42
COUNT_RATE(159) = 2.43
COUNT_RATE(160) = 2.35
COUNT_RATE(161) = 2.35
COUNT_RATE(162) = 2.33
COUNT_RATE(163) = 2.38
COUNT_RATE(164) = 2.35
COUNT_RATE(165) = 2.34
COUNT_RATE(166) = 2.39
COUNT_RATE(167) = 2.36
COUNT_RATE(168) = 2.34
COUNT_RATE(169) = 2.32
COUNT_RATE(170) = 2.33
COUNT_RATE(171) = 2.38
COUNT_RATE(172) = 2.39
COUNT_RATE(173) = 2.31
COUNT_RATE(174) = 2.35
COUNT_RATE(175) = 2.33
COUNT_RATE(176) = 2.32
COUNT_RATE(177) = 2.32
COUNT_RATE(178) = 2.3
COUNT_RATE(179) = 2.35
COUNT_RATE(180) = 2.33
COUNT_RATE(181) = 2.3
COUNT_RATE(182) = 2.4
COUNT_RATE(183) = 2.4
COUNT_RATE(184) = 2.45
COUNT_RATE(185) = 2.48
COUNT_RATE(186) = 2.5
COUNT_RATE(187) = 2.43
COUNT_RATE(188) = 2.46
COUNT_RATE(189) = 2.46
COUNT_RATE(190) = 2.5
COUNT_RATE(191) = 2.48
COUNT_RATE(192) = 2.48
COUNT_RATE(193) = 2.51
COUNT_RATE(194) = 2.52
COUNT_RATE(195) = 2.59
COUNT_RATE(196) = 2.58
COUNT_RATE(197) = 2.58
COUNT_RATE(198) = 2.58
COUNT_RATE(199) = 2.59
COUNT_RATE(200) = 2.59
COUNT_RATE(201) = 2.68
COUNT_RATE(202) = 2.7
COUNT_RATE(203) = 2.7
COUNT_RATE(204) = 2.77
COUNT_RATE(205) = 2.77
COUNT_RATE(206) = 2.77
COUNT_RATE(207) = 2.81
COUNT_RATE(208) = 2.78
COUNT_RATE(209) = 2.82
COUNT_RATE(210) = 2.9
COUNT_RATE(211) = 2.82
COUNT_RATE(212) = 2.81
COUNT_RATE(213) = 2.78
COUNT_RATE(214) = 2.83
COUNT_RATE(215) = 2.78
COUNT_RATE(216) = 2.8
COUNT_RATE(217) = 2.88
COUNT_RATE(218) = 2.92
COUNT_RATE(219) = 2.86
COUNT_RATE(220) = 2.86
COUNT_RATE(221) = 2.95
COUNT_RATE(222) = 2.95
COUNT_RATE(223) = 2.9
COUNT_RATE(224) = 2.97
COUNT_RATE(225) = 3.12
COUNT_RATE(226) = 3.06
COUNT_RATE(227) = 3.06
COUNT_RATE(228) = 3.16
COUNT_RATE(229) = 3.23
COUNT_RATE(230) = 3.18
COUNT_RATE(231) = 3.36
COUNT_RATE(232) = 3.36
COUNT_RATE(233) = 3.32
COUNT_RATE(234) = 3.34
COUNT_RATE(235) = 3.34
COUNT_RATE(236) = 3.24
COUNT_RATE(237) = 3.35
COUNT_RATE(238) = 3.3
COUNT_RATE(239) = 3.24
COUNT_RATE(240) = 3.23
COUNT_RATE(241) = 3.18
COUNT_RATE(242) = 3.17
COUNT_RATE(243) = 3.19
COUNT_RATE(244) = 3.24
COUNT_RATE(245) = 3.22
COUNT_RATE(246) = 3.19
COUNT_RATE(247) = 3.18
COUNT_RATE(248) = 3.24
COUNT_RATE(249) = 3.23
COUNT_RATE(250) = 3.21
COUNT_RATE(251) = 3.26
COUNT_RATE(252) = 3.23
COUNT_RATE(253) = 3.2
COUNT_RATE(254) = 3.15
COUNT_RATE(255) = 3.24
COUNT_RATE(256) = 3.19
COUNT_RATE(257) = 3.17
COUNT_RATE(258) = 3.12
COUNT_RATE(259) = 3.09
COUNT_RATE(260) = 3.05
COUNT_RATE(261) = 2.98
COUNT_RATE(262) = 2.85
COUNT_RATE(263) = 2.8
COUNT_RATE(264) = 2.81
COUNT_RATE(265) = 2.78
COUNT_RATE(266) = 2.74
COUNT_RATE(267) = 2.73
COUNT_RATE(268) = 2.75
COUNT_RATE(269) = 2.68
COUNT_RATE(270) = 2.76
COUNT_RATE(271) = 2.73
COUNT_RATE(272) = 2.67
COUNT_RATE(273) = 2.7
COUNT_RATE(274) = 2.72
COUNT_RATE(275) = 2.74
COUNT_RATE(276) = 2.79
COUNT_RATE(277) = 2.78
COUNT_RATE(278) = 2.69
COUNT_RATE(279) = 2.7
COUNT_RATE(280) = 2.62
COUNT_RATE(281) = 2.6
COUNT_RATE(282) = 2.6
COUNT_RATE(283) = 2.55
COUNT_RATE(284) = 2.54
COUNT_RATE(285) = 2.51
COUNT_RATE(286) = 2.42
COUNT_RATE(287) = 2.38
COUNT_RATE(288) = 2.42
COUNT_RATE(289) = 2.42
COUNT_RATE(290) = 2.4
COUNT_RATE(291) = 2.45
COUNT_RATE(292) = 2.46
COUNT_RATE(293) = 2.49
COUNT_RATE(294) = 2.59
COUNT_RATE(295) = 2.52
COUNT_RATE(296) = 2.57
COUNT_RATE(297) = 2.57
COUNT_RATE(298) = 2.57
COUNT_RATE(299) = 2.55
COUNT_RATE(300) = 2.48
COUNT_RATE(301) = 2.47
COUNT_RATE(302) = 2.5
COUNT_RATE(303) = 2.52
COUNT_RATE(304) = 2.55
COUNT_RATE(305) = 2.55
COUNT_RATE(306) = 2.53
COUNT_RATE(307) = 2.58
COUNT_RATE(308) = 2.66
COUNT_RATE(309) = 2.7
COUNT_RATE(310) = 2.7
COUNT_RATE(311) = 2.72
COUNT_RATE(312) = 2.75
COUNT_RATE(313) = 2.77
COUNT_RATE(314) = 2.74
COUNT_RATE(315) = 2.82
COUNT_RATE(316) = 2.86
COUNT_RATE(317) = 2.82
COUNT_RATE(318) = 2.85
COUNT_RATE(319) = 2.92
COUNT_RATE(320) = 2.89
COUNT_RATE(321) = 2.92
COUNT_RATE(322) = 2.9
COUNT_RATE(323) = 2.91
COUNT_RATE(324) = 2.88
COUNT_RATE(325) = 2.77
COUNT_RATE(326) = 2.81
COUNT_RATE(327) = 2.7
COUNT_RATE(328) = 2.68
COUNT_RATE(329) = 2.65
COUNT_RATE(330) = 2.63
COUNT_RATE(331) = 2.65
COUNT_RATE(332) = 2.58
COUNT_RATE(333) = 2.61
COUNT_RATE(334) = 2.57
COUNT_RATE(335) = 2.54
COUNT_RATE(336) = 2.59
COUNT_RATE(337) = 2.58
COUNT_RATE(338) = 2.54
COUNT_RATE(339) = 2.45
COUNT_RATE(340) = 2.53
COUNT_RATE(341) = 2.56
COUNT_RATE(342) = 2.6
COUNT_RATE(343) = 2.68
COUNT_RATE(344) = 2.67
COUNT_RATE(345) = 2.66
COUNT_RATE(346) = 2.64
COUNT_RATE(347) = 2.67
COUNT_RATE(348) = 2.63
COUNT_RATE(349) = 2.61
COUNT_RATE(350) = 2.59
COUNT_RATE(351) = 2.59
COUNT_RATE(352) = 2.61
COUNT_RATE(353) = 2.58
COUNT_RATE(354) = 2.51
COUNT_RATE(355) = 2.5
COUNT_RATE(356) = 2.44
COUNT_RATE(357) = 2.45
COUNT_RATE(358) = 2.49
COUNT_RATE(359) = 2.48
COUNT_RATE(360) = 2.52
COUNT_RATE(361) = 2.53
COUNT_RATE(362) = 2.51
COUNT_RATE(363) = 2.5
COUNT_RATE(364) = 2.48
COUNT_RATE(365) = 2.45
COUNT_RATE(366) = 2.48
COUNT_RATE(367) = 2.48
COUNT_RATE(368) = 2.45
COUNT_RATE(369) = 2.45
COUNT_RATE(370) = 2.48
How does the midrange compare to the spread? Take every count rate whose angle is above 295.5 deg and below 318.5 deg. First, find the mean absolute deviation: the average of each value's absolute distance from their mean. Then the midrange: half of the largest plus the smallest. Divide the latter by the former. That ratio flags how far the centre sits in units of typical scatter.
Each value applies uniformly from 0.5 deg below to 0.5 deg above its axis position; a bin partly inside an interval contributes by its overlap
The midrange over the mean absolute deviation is 24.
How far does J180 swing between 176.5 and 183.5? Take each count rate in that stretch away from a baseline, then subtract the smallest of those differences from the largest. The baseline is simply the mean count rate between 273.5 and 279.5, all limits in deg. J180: 0.10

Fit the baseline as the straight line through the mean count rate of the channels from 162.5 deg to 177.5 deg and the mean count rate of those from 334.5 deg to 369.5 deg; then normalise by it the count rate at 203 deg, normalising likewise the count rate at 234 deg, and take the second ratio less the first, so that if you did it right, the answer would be 0.25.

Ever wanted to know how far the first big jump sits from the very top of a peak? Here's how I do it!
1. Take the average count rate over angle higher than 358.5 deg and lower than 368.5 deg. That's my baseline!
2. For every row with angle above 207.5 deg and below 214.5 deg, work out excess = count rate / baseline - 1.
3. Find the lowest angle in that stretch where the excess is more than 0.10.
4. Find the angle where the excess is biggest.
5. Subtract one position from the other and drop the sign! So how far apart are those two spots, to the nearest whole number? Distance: 2 deg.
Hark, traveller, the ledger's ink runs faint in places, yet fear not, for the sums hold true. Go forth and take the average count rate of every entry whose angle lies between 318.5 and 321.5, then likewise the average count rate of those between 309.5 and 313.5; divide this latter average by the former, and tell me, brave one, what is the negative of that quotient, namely -0.94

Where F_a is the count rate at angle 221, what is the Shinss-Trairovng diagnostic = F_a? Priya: 2.95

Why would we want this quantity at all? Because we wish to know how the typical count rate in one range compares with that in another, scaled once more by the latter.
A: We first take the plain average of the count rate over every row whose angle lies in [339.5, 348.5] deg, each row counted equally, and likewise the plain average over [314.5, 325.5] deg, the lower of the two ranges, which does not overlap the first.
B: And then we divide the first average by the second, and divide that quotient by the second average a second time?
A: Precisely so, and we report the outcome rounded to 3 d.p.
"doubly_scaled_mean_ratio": 0.319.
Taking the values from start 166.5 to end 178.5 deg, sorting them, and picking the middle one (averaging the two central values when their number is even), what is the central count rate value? 2.3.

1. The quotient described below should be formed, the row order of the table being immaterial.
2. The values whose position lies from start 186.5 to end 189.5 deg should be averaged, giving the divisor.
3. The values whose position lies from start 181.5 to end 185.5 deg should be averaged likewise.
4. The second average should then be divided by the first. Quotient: 0.99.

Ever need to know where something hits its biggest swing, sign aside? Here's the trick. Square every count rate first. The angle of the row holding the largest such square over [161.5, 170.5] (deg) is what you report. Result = 166 deg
